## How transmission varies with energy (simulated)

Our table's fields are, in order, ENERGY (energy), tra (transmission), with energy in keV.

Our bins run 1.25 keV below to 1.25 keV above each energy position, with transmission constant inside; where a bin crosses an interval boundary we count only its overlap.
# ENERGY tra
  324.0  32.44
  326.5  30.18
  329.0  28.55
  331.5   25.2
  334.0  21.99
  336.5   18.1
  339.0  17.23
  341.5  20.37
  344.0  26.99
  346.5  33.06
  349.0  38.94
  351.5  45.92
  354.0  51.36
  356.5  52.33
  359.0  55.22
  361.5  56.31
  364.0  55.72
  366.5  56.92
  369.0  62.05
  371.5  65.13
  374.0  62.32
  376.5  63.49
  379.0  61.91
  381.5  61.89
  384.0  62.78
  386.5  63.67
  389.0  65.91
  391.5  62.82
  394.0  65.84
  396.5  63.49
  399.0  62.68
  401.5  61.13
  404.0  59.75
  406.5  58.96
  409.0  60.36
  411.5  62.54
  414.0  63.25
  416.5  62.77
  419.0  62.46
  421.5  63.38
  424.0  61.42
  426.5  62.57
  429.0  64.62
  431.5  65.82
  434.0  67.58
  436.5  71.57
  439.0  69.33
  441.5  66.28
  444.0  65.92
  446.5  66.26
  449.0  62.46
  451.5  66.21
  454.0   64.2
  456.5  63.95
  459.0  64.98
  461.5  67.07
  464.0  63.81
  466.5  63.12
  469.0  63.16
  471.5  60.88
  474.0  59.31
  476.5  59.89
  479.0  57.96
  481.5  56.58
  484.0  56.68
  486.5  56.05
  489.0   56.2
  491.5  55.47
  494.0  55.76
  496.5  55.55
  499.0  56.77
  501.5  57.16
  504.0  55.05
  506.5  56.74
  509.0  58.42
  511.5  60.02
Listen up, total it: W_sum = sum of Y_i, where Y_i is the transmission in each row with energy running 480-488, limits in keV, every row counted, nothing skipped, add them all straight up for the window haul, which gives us 169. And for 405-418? 308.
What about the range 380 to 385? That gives 125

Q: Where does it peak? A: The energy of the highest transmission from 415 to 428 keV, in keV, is 421.5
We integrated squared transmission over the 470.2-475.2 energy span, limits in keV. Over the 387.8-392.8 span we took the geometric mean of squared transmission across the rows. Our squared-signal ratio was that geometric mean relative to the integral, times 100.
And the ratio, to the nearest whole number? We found 23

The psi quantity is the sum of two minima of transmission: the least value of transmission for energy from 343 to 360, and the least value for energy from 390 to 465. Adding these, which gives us 86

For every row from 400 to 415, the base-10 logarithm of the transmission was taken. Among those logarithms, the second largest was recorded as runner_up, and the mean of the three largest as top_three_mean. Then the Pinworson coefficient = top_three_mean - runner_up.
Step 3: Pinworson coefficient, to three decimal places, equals -0.002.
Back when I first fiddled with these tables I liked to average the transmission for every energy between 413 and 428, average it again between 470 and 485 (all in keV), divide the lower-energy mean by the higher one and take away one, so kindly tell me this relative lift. 0.07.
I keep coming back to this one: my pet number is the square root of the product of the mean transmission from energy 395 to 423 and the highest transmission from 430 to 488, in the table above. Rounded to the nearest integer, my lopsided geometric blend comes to 67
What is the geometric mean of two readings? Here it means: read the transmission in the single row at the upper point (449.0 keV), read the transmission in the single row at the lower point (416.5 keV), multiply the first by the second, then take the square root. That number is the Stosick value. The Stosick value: 63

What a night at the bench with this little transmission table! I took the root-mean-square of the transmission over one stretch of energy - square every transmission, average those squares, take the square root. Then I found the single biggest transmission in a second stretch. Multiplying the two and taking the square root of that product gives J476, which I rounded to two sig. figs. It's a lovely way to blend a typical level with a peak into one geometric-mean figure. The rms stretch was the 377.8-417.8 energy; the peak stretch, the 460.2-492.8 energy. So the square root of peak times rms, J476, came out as 65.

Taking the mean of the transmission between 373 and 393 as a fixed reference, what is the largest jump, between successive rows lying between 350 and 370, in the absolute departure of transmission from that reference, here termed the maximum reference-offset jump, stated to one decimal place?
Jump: 5.4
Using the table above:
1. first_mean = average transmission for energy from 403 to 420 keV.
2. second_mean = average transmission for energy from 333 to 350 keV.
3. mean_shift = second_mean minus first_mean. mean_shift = -36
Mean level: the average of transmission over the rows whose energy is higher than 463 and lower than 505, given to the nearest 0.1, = 58.2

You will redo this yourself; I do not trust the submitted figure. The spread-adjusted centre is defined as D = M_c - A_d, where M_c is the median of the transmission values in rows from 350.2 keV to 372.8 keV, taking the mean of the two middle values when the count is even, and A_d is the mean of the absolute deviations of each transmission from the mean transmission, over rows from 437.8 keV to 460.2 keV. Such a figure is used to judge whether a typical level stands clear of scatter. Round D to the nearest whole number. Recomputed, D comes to 54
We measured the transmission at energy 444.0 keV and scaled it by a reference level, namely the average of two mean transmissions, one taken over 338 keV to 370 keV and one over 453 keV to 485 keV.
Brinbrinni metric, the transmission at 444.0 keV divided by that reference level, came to 1.25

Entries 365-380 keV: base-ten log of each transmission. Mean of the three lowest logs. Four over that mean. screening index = 2.25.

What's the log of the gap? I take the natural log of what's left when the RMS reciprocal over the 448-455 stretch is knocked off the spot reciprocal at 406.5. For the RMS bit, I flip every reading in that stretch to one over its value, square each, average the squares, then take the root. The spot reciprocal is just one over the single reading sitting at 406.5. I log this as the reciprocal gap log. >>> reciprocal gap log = -6.6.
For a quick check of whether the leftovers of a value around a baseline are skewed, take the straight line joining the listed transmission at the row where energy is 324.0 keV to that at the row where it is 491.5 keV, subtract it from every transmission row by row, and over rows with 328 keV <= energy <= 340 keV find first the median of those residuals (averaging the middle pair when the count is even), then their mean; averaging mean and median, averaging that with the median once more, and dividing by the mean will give 1.01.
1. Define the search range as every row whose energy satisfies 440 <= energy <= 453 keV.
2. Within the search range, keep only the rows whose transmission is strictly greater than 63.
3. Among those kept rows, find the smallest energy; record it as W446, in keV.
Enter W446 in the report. 441.5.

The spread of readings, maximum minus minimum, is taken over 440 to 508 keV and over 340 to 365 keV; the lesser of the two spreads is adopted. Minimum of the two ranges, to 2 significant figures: 12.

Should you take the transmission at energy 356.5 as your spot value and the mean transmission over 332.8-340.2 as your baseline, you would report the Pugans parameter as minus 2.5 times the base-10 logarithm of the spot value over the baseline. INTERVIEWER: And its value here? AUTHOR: -1.1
